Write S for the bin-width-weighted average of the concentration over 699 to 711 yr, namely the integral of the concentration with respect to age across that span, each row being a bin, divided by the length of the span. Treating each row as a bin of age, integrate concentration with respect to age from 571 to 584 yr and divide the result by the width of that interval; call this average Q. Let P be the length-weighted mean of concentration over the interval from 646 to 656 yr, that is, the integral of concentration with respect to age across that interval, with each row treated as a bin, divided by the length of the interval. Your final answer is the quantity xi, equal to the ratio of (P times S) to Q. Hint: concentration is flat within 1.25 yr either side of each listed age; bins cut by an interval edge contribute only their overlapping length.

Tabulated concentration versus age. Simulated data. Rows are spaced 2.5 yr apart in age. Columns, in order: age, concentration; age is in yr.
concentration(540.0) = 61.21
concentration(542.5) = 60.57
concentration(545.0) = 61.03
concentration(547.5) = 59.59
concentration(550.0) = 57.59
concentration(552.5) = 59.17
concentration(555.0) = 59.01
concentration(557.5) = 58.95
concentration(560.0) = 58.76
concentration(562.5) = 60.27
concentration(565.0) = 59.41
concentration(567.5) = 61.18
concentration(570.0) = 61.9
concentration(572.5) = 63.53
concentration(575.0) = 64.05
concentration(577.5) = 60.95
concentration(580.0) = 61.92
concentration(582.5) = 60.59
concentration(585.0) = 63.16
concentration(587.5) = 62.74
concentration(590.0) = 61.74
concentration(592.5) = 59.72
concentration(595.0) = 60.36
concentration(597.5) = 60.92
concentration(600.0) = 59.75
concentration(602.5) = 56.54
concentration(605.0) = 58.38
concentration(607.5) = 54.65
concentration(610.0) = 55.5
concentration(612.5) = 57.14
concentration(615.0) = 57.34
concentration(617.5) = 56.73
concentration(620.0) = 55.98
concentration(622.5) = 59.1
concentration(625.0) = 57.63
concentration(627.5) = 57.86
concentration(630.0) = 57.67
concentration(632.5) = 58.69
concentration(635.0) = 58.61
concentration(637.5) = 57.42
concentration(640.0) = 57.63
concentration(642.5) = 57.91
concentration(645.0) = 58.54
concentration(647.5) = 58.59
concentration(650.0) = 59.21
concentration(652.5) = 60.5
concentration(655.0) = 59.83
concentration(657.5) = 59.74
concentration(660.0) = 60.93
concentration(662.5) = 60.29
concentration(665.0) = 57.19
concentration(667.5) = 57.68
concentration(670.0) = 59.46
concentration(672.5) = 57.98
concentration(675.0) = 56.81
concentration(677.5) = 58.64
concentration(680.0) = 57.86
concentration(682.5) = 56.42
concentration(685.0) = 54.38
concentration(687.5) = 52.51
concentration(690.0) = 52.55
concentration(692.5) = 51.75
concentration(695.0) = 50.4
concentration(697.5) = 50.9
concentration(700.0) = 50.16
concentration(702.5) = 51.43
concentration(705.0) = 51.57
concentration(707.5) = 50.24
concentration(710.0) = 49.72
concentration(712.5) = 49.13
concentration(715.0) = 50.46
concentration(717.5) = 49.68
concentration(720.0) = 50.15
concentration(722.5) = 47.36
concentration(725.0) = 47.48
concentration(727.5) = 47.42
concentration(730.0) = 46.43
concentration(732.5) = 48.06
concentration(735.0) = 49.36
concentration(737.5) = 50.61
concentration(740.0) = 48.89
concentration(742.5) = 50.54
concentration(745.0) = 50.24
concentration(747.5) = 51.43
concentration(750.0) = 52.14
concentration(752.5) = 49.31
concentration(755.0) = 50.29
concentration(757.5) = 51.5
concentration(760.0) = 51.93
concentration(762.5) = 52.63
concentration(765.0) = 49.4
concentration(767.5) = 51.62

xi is 48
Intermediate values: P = 59.5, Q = 62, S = 51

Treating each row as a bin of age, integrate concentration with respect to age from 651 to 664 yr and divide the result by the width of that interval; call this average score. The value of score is 60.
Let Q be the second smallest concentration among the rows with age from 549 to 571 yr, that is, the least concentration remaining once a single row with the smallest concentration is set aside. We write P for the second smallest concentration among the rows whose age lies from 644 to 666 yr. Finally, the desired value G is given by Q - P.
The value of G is 0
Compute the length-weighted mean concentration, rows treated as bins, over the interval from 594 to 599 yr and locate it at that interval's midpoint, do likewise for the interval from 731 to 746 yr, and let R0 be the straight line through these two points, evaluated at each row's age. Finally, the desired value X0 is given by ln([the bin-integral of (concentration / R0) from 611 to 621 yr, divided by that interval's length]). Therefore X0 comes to -0.04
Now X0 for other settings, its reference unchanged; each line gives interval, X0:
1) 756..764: 0.08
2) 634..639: 0.01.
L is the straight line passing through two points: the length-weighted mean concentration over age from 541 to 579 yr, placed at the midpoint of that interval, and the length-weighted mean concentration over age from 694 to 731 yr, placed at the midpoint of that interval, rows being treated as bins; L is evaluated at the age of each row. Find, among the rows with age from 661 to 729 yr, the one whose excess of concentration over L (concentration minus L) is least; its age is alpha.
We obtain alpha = 722.5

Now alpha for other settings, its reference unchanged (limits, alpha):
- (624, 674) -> 625.0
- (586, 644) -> 607.5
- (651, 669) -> 665.0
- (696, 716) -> 712.5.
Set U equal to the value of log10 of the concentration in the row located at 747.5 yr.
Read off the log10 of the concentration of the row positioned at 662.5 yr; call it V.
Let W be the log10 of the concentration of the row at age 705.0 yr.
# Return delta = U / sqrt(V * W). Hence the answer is 0.98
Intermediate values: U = 1.71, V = 1.78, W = 1.71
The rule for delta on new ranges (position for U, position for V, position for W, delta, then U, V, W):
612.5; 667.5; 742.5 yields 1.01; 1.76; 1.76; 1.70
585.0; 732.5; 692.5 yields 1.06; 1.80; 1.68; 1.71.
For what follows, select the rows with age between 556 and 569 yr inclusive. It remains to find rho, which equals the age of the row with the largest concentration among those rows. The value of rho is 567.5 yr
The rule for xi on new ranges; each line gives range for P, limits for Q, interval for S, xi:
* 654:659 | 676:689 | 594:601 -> 65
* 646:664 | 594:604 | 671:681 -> 58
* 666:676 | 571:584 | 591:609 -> 55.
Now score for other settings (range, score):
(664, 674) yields 58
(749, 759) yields 51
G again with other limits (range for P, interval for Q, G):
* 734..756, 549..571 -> 9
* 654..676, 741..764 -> -7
